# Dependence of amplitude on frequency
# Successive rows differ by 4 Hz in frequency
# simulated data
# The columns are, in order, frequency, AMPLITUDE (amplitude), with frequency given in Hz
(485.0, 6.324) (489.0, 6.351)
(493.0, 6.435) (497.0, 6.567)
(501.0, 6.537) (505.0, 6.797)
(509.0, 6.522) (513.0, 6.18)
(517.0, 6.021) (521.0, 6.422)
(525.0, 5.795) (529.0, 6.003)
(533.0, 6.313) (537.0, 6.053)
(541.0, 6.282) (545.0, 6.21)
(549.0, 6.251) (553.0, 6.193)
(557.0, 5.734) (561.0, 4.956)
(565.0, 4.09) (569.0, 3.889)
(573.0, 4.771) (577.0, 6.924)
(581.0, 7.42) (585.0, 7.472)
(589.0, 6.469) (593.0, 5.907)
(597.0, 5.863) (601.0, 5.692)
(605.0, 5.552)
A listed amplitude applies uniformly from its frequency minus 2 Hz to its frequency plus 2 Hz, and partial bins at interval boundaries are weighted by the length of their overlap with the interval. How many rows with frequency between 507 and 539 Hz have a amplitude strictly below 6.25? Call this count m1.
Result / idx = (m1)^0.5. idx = 2.24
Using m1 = 5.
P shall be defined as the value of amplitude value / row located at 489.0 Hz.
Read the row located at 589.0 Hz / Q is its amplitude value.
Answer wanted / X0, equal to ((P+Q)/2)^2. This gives 41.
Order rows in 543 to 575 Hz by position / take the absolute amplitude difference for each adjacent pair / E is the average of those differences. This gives 0.47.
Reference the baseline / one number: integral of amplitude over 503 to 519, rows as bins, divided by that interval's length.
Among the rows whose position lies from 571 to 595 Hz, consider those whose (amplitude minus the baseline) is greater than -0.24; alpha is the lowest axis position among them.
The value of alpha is 577.0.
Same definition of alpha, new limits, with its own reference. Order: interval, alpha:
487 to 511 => 489.0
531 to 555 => 533.0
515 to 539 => 521.0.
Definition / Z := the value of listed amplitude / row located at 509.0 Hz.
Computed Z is 6.522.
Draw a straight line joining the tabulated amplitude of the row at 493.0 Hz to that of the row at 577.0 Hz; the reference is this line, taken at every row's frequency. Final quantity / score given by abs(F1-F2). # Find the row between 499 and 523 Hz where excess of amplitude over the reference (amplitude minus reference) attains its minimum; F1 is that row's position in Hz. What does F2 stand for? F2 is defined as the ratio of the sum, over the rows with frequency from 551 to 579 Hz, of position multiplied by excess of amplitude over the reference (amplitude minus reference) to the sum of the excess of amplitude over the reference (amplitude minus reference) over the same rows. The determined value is 48.5 Hz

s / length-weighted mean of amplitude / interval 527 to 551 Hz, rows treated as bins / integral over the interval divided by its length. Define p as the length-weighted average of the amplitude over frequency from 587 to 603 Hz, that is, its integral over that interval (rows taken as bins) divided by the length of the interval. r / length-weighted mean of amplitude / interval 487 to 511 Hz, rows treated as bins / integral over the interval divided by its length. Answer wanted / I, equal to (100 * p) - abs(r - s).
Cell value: 598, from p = 6.0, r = 6.53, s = 6.2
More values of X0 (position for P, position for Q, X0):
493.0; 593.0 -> 38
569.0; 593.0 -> 24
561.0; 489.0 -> 32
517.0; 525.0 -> 35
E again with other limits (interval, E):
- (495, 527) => 0.30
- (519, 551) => 0.25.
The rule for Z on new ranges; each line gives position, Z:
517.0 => 6.021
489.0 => 6.351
